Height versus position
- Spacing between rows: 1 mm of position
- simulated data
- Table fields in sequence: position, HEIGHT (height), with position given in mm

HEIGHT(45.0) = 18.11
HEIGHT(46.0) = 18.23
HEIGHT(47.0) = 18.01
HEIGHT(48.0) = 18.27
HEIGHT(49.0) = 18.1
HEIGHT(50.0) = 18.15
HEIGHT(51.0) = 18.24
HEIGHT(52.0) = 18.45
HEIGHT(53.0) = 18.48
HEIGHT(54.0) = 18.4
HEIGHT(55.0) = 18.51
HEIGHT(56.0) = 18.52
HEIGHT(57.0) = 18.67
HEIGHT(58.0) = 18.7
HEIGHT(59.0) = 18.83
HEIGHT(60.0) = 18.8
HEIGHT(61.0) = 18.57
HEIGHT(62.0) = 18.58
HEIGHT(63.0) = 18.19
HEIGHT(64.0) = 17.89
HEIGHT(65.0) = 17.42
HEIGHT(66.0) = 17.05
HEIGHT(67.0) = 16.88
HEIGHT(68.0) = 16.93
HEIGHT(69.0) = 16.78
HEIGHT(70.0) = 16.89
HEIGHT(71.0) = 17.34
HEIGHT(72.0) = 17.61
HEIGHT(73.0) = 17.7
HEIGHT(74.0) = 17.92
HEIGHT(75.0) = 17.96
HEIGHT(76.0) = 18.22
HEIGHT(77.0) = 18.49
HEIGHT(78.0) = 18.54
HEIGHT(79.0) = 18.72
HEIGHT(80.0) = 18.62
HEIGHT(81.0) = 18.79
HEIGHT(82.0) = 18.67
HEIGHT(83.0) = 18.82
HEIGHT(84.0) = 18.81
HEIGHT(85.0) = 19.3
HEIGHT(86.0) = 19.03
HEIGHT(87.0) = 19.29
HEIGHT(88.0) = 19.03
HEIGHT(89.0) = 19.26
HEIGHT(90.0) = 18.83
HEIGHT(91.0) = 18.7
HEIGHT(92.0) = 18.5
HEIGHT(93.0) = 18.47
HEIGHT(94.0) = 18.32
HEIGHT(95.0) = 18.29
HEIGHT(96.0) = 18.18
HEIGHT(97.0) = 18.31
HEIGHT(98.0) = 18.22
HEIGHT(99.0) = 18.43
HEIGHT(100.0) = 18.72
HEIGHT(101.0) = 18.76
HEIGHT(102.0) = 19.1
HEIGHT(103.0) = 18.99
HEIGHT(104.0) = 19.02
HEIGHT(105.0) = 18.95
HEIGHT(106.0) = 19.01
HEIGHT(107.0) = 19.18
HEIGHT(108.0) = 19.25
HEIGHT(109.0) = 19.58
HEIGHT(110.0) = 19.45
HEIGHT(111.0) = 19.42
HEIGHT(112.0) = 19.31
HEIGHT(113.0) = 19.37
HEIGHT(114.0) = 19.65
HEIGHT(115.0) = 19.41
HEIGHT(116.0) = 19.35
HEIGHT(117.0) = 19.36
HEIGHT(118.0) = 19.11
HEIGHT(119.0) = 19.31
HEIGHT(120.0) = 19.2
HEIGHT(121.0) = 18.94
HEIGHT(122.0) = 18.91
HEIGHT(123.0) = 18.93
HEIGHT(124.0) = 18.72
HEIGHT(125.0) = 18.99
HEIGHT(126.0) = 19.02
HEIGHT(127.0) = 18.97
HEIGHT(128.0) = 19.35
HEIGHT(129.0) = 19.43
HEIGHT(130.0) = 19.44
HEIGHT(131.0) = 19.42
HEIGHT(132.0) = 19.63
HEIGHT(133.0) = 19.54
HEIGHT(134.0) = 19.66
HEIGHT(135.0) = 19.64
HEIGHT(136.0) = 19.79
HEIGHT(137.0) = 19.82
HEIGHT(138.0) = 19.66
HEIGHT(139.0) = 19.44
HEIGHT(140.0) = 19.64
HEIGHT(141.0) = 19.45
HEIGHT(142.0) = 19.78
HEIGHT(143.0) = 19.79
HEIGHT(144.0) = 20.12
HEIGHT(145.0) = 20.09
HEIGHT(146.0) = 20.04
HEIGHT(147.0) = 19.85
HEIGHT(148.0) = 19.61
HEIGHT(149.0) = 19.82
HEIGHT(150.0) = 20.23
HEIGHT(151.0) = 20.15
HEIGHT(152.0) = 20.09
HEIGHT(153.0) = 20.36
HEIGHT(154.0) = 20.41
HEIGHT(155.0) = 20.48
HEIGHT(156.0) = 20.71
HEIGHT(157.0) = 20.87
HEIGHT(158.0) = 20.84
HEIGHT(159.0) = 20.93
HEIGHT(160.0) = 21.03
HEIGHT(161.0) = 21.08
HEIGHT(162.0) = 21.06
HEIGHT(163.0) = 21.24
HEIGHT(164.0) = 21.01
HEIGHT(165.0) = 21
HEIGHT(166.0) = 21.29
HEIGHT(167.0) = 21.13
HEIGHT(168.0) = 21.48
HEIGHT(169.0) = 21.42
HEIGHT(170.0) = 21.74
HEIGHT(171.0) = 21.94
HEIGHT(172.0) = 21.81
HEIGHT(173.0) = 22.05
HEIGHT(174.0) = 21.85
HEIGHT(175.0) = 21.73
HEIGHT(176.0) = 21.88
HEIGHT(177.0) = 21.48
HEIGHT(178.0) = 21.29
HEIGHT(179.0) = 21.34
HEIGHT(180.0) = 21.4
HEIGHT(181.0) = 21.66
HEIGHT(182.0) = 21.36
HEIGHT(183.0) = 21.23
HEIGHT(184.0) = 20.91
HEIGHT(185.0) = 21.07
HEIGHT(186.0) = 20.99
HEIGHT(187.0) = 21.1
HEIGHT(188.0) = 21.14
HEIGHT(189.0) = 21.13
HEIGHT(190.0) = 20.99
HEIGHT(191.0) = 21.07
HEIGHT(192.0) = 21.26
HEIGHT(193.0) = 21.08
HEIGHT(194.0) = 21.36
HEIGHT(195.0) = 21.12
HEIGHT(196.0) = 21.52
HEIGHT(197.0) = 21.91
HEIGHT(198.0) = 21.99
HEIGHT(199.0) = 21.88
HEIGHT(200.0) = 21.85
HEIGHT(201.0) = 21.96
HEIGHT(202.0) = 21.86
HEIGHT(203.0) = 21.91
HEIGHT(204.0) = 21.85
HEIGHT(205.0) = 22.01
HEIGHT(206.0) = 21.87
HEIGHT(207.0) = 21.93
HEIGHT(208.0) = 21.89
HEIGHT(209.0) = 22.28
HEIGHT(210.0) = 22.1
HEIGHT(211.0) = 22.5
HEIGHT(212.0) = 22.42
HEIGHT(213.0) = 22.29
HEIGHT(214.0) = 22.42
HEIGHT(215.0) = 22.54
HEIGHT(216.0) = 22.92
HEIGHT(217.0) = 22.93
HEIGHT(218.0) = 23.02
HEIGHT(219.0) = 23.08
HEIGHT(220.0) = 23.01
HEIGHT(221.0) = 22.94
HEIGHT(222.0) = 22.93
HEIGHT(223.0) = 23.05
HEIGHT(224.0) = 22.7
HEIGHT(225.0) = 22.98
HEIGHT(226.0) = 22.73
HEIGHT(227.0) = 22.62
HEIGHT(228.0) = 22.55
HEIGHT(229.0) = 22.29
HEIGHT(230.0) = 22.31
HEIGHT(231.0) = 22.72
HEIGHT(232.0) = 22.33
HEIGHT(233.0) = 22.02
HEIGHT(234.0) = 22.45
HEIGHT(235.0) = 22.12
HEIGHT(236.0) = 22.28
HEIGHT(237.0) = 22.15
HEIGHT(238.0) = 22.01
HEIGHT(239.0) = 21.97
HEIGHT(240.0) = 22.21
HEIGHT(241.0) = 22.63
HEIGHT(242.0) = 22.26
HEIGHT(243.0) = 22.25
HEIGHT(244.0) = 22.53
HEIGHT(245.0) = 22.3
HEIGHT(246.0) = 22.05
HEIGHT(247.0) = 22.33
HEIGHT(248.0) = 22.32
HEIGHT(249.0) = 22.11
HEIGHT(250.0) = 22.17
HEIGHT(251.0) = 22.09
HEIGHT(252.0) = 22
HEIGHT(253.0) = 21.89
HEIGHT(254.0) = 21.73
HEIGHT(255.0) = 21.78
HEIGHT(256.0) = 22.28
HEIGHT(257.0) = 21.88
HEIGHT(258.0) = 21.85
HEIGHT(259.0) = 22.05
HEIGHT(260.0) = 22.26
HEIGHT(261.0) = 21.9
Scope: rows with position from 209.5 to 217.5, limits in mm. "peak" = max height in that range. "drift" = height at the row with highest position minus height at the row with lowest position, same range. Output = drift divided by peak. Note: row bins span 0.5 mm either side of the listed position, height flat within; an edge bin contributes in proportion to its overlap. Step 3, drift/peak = 0.04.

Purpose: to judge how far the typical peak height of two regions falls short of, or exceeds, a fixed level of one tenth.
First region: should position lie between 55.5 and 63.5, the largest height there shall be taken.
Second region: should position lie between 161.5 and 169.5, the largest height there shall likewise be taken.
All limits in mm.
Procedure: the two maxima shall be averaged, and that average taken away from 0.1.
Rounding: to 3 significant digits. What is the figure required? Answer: -20.1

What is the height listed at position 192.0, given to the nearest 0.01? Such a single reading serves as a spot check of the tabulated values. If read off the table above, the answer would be 21.26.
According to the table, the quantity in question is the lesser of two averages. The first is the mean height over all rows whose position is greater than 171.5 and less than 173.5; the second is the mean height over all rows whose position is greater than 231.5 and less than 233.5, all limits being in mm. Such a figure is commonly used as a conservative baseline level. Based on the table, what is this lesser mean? 21.9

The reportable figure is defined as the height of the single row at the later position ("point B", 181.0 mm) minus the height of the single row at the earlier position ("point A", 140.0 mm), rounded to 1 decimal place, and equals 2.0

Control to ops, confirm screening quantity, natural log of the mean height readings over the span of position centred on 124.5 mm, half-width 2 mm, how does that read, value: 2.94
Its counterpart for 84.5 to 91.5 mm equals 2.95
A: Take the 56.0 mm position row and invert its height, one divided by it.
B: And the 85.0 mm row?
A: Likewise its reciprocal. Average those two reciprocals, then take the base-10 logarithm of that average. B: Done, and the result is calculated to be -1.28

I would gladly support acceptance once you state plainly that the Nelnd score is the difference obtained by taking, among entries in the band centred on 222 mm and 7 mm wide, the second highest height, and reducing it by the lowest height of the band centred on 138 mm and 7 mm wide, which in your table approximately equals 3.6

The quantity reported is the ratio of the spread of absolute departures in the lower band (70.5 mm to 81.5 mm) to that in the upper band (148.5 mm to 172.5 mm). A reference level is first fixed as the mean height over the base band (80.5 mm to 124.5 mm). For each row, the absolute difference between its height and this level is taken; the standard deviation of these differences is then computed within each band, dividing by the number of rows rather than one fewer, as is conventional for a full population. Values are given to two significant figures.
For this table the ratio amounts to 0.86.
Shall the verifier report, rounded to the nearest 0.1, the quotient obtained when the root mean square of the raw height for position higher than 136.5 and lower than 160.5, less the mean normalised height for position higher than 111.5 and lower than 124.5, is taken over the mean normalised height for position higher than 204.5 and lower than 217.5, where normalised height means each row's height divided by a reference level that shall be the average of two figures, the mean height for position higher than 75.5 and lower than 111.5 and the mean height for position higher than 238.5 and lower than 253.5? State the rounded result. 17.6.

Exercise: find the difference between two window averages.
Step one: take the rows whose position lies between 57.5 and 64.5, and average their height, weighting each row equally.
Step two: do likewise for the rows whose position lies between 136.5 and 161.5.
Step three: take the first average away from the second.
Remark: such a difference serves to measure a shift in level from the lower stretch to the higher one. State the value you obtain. 1.7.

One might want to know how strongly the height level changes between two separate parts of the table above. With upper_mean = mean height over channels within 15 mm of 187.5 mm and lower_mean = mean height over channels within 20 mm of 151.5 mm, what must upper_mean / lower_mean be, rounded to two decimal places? 1.05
